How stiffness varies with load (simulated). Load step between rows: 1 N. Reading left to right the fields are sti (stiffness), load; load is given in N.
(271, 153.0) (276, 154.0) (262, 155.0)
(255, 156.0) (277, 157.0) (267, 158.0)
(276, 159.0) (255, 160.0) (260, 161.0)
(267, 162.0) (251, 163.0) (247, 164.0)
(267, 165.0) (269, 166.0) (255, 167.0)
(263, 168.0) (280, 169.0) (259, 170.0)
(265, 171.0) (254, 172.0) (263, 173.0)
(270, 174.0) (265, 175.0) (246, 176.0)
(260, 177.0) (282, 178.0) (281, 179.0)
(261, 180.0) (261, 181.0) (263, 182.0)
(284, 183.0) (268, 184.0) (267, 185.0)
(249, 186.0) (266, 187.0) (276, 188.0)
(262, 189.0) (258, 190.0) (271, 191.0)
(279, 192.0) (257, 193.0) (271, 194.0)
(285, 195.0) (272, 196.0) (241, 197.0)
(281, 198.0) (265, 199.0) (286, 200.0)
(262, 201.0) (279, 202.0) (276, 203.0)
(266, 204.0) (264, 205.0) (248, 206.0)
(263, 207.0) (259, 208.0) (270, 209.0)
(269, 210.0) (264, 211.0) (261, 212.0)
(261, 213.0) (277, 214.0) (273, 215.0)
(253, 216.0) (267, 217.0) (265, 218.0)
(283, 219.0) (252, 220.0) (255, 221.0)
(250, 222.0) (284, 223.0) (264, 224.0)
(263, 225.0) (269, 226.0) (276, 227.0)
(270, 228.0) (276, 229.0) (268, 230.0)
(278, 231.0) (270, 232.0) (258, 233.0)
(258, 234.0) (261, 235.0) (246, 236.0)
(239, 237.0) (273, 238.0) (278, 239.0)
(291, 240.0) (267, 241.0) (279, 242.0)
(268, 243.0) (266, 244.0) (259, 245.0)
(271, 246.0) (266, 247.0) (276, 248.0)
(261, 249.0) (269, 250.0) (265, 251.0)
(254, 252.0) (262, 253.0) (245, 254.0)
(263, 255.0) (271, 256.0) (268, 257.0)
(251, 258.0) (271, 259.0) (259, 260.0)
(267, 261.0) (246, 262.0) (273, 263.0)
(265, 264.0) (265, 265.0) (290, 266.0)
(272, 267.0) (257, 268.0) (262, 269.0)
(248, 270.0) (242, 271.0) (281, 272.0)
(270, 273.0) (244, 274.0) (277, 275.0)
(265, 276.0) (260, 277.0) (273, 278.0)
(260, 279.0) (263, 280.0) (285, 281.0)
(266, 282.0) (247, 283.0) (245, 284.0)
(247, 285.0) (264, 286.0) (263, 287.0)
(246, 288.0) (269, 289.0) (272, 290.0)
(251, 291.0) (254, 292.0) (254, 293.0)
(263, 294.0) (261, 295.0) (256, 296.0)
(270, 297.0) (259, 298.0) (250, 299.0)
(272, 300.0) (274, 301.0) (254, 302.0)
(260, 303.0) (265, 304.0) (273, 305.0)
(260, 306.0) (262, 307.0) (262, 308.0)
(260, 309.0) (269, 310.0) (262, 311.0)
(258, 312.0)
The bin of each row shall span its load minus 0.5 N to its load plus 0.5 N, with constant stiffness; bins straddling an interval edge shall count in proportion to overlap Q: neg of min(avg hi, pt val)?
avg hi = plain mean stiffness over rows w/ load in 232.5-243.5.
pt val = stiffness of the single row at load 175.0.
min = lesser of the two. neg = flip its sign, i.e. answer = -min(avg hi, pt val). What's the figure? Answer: -265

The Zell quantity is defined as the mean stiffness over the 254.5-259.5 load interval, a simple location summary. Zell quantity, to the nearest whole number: 265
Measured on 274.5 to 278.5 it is 269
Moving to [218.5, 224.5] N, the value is 265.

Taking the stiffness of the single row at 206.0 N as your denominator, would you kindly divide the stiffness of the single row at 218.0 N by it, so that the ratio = 1.07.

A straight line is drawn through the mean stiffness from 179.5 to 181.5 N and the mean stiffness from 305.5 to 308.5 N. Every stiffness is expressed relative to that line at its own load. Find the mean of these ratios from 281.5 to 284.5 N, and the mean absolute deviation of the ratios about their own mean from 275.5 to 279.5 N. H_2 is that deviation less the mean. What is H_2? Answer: -0.95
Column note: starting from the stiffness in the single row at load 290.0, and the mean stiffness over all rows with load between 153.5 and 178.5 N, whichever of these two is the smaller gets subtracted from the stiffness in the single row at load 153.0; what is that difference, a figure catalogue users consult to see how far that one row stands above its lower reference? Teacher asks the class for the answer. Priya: 7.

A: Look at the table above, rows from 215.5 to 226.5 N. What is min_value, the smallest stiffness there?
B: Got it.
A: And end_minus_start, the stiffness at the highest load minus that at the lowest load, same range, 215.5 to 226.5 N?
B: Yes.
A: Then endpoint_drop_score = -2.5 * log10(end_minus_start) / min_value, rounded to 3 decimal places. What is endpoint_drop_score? -0.012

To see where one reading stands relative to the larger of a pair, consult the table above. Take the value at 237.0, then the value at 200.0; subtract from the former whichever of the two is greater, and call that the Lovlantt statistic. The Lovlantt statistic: -47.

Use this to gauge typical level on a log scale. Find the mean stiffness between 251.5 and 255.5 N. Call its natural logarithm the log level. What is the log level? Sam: 5.55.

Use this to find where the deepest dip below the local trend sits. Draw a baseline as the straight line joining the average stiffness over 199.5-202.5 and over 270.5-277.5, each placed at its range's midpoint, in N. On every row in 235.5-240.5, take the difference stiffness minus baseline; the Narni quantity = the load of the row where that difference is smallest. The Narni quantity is 237.0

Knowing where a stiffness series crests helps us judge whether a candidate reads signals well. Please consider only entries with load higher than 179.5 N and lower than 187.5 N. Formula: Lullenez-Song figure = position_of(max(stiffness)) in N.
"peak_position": 183.0 N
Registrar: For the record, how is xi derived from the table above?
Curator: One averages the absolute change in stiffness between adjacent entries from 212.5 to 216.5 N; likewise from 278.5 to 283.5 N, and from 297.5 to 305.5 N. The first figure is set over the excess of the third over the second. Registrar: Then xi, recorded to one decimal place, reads -2.4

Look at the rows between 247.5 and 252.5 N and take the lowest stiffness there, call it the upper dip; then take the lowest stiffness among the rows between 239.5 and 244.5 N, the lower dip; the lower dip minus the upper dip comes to 12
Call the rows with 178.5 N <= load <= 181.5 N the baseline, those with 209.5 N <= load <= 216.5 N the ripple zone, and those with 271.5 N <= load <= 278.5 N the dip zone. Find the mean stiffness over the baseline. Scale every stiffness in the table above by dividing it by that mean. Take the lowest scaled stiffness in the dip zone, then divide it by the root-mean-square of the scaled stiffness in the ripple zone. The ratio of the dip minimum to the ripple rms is 0.92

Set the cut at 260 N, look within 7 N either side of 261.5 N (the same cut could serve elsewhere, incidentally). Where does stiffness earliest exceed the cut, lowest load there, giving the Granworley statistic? 255.0 N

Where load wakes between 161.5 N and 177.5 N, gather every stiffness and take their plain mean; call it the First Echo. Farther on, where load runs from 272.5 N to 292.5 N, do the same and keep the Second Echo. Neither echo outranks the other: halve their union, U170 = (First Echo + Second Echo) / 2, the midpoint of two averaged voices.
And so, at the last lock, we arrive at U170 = 261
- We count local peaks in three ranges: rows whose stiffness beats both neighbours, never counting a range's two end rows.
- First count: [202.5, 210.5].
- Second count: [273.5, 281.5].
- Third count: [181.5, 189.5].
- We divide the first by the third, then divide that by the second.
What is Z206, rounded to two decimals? 0.50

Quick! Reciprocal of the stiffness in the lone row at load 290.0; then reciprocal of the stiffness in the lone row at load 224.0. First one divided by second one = 0.971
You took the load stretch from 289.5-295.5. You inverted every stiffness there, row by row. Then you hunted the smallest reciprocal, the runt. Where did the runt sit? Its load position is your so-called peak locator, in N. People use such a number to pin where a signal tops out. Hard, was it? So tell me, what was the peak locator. 290.0 N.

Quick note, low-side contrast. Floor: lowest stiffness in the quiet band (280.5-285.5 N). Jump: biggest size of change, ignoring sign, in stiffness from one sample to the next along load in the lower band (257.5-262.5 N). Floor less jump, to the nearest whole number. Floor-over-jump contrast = 224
